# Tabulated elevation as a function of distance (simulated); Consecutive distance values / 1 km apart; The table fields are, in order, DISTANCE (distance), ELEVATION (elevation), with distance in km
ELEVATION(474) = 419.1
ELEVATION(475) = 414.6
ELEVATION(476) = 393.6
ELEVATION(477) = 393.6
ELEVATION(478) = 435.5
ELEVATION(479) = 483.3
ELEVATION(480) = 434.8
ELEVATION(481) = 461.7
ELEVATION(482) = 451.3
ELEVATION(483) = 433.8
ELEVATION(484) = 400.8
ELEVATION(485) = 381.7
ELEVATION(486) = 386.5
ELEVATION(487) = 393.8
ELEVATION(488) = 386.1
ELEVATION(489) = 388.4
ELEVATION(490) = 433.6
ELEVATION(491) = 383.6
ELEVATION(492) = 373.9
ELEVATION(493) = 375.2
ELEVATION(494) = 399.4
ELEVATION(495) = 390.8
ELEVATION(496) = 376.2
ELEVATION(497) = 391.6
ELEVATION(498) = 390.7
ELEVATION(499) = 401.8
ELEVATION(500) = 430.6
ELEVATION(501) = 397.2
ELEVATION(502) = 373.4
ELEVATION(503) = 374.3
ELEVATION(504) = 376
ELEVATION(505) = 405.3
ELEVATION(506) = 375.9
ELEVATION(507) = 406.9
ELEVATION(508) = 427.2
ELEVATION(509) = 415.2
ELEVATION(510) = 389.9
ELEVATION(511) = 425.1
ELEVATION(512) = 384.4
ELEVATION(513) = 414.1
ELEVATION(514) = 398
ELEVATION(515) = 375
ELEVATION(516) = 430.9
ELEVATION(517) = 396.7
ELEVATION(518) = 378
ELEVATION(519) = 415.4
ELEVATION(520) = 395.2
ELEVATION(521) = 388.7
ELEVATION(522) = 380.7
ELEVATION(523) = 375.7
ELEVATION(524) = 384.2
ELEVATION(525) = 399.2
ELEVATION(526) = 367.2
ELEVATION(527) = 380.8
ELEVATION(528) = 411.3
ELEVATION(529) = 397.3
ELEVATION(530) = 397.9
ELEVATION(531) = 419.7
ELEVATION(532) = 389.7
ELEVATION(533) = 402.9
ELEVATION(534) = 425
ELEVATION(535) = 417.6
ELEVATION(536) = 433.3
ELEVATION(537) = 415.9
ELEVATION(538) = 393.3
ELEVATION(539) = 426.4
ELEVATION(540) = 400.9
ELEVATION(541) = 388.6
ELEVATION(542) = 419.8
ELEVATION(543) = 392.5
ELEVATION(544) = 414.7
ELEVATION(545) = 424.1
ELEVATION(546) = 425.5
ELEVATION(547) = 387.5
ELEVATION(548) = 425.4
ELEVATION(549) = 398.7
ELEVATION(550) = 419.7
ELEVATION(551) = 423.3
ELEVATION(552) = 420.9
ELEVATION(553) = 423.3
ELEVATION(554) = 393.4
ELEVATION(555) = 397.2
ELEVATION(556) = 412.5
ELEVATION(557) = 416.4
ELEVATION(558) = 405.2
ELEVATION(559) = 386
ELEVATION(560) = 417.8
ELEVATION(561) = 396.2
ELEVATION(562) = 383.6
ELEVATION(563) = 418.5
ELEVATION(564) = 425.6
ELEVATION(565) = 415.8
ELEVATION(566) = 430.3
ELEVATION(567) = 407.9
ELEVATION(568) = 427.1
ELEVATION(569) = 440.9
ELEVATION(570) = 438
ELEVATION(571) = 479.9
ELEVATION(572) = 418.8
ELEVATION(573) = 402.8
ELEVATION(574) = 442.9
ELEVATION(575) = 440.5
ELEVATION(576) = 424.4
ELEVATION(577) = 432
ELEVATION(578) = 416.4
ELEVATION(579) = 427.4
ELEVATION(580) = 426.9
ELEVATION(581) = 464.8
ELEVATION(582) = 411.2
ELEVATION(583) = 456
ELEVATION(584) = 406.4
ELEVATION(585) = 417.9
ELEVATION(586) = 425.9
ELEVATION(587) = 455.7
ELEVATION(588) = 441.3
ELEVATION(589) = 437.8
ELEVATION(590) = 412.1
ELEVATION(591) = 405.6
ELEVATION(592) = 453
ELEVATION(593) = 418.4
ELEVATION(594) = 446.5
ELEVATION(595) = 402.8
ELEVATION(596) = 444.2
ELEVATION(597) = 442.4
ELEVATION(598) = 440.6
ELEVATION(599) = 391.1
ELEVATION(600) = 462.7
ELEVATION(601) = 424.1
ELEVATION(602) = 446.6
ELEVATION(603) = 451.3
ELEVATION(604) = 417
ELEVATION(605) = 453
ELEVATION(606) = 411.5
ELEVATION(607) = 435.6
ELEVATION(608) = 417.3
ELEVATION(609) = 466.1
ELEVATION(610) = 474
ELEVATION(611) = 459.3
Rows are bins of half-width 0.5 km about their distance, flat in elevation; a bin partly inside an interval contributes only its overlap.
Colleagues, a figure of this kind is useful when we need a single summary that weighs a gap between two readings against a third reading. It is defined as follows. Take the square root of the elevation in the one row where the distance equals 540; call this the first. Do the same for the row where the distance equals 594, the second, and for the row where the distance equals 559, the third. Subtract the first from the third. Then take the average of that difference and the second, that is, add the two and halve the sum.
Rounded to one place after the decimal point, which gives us 10.4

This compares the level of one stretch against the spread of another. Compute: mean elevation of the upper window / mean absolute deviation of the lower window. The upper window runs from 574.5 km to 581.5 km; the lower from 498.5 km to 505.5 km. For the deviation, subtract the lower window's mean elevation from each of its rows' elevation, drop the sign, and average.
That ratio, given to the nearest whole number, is 26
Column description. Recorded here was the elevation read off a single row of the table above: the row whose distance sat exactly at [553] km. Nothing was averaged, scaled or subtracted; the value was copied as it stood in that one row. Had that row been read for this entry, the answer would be 423.3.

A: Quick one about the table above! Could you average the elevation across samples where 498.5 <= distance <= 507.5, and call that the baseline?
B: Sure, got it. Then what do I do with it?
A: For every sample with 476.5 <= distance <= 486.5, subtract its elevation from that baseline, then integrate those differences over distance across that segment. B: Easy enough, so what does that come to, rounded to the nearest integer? -328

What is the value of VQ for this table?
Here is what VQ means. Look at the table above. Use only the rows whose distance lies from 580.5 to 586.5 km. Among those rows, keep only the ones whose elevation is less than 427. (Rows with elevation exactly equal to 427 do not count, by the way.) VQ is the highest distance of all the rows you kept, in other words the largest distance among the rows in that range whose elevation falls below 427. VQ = 586 km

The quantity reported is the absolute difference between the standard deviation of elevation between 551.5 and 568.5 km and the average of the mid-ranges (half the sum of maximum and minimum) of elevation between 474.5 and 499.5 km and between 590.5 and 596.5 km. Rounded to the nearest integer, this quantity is 414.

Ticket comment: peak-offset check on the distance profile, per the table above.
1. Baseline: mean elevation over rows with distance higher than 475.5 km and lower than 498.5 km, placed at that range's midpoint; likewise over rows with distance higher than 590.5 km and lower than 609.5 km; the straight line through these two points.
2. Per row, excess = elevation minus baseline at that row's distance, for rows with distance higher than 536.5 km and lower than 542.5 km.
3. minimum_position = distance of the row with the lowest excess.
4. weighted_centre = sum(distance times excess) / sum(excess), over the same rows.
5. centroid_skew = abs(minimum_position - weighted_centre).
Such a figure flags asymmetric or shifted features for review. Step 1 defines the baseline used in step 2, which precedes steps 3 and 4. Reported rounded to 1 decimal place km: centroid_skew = 1.3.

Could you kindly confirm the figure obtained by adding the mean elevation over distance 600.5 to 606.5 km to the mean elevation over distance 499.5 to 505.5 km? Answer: 827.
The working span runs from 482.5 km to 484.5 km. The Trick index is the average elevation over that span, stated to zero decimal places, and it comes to 417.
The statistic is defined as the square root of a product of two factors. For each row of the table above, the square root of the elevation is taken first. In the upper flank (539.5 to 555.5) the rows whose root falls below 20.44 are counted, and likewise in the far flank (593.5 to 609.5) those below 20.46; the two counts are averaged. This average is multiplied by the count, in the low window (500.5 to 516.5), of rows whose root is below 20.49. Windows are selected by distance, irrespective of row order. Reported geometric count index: 9.2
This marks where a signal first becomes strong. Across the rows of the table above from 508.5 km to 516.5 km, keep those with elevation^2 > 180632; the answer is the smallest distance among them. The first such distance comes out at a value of 511 km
